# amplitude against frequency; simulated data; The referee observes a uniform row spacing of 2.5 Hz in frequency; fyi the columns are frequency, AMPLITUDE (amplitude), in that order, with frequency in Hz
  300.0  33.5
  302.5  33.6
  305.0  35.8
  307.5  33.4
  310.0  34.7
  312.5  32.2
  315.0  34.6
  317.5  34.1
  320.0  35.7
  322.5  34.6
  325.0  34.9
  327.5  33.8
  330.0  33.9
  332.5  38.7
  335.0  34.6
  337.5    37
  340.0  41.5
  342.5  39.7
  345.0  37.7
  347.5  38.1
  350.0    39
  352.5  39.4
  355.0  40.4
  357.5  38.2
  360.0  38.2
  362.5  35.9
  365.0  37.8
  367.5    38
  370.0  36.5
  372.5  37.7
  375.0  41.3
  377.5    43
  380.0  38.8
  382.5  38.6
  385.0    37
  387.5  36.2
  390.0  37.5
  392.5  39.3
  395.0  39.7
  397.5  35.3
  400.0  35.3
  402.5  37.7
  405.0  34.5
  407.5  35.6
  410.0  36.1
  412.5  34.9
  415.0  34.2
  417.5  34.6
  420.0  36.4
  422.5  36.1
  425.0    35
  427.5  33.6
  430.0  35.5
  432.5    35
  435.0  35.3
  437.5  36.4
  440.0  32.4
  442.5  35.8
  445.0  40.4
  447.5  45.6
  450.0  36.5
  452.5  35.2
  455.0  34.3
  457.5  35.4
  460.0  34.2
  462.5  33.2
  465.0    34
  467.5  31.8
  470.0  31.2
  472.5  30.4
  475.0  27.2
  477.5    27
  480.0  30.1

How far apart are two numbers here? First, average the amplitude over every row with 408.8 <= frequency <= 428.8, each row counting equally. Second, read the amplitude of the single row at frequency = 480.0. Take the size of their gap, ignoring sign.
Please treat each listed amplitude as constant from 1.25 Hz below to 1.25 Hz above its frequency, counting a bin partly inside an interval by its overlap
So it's 5.0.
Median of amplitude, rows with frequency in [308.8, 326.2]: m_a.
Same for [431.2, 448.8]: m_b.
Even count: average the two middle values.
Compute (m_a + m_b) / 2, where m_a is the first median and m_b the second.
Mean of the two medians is 35.2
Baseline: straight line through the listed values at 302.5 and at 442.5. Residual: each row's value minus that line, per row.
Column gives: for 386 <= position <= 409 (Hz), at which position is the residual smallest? 405.0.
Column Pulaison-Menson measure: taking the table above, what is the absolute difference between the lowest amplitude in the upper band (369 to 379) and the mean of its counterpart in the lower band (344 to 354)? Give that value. 2.1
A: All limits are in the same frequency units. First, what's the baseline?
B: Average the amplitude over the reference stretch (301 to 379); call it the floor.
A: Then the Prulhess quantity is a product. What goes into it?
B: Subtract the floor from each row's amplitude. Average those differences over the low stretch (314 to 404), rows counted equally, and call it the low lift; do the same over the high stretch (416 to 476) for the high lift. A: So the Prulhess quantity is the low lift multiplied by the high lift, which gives -1.2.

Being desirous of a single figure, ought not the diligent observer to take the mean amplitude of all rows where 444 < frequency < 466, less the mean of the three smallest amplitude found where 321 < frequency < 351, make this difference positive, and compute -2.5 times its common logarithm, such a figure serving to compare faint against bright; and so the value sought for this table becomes -1.0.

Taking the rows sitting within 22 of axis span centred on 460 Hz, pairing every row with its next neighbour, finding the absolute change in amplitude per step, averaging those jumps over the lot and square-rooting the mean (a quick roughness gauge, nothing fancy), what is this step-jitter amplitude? 1.07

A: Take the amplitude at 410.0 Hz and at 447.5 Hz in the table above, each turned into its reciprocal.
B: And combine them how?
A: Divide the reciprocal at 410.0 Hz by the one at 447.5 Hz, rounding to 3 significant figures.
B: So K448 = 1.26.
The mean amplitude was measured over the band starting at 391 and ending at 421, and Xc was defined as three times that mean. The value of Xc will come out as 108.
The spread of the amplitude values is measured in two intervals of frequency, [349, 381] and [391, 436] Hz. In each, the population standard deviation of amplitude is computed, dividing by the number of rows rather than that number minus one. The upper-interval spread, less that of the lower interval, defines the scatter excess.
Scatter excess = -0.3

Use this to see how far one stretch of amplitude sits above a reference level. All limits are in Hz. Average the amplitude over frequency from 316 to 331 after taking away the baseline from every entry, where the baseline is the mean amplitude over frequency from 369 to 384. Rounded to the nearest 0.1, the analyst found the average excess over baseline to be -4.8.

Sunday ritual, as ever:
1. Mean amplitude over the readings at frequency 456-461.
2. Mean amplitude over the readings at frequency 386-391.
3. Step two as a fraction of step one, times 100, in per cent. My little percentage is 106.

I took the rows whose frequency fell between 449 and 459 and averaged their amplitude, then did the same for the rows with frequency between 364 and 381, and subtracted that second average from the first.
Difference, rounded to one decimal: -3.7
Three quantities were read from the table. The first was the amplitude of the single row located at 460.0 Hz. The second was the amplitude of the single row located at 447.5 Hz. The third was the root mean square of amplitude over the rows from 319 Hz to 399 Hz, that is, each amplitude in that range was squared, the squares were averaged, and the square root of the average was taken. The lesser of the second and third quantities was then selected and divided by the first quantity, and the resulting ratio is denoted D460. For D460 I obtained 1.11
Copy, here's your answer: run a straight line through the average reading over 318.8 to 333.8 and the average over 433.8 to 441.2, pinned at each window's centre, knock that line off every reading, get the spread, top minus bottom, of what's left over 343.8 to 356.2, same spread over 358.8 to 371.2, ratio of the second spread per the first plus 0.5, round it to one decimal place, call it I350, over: 1.3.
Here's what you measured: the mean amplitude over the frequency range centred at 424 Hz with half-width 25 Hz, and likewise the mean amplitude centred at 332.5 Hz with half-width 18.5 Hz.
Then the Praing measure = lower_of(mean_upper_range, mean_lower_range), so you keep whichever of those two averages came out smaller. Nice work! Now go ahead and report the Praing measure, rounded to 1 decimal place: 36.0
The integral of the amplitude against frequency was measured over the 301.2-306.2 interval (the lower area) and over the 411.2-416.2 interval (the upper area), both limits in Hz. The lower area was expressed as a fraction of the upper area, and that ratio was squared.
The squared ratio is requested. 1.01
